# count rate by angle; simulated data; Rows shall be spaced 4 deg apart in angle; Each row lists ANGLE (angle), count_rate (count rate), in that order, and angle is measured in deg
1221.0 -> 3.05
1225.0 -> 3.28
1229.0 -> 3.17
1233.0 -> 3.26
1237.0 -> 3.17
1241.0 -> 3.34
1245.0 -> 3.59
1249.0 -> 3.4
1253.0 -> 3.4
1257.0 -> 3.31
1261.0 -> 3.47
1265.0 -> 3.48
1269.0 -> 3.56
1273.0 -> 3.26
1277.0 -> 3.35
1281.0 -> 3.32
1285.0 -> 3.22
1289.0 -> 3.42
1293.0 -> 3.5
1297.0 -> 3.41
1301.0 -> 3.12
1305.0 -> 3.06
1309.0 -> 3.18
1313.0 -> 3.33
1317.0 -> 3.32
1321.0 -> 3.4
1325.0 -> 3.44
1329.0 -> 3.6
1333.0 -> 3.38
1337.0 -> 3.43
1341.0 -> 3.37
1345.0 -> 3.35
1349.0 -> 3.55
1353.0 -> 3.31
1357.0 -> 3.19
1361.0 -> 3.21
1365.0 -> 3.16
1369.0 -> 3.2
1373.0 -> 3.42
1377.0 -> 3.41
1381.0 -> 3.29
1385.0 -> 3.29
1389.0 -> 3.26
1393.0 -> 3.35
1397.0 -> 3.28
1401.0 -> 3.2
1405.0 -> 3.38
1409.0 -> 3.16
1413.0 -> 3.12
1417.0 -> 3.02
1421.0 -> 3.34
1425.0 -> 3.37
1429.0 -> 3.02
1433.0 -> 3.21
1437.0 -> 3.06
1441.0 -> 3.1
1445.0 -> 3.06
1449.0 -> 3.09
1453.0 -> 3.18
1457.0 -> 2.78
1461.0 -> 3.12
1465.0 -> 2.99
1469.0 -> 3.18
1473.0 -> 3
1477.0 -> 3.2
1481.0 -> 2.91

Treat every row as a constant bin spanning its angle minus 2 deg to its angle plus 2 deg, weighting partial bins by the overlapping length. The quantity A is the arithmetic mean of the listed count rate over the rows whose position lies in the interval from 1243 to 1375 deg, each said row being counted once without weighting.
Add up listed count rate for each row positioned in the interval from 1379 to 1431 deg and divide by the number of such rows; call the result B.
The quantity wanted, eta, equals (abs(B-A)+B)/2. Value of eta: 1.68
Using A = 3.35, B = 3.24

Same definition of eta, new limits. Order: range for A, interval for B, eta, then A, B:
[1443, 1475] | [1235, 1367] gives 1.83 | 3.05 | 3.35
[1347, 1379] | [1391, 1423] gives 1.65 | 3.31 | 3.23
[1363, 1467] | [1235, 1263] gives 1.79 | 3.19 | 3.38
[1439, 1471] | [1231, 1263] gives 1.84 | 3.06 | 3.37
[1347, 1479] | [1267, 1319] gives 1.71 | 3.20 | 3.31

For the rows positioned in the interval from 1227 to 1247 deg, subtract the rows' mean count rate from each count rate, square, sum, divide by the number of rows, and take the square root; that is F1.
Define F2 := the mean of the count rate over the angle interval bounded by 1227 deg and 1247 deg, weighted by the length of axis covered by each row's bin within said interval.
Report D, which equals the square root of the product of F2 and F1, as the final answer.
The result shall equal 0.72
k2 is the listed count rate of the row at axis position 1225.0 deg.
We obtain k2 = 3.28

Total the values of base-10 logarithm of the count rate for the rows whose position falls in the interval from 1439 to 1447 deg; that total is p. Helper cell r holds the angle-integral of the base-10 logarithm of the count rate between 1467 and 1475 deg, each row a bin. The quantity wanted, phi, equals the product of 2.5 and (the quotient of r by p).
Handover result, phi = 10.03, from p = 0.98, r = 3.92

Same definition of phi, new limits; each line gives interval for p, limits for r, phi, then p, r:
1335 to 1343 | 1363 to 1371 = 9.45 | 1.06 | 4.02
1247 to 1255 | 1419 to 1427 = 9.89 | 1.06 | 4.21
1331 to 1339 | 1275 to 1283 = 9.83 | 1.06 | 4.18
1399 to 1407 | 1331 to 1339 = 10.29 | 1.03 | 4.26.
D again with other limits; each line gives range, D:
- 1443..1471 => 0.63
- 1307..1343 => 0.60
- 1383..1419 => 0.59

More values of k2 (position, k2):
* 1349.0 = 3.55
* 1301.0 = 3.12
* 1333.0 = 3.38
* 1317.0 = 3.32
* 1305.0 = 3.06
